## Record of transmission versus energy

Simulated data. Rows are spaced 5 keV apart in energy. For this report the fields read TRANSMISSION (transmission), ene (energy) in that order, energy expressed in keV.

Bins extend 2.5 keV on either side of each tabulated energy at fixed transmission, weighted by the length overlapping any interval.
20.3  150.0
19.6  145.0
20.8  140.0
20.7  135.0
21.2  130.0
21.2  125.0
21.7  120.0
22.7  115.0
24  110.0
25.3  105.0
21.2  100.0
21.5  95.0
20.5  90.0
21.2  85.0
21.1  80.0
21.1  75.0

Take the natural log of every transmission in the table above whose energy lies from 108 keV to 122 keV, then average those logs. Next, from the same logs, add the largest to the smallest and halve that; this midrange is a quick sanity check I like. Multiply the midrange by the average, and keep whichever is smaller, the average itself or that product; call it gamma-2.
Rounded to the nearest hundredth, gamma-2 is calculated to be 3.13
